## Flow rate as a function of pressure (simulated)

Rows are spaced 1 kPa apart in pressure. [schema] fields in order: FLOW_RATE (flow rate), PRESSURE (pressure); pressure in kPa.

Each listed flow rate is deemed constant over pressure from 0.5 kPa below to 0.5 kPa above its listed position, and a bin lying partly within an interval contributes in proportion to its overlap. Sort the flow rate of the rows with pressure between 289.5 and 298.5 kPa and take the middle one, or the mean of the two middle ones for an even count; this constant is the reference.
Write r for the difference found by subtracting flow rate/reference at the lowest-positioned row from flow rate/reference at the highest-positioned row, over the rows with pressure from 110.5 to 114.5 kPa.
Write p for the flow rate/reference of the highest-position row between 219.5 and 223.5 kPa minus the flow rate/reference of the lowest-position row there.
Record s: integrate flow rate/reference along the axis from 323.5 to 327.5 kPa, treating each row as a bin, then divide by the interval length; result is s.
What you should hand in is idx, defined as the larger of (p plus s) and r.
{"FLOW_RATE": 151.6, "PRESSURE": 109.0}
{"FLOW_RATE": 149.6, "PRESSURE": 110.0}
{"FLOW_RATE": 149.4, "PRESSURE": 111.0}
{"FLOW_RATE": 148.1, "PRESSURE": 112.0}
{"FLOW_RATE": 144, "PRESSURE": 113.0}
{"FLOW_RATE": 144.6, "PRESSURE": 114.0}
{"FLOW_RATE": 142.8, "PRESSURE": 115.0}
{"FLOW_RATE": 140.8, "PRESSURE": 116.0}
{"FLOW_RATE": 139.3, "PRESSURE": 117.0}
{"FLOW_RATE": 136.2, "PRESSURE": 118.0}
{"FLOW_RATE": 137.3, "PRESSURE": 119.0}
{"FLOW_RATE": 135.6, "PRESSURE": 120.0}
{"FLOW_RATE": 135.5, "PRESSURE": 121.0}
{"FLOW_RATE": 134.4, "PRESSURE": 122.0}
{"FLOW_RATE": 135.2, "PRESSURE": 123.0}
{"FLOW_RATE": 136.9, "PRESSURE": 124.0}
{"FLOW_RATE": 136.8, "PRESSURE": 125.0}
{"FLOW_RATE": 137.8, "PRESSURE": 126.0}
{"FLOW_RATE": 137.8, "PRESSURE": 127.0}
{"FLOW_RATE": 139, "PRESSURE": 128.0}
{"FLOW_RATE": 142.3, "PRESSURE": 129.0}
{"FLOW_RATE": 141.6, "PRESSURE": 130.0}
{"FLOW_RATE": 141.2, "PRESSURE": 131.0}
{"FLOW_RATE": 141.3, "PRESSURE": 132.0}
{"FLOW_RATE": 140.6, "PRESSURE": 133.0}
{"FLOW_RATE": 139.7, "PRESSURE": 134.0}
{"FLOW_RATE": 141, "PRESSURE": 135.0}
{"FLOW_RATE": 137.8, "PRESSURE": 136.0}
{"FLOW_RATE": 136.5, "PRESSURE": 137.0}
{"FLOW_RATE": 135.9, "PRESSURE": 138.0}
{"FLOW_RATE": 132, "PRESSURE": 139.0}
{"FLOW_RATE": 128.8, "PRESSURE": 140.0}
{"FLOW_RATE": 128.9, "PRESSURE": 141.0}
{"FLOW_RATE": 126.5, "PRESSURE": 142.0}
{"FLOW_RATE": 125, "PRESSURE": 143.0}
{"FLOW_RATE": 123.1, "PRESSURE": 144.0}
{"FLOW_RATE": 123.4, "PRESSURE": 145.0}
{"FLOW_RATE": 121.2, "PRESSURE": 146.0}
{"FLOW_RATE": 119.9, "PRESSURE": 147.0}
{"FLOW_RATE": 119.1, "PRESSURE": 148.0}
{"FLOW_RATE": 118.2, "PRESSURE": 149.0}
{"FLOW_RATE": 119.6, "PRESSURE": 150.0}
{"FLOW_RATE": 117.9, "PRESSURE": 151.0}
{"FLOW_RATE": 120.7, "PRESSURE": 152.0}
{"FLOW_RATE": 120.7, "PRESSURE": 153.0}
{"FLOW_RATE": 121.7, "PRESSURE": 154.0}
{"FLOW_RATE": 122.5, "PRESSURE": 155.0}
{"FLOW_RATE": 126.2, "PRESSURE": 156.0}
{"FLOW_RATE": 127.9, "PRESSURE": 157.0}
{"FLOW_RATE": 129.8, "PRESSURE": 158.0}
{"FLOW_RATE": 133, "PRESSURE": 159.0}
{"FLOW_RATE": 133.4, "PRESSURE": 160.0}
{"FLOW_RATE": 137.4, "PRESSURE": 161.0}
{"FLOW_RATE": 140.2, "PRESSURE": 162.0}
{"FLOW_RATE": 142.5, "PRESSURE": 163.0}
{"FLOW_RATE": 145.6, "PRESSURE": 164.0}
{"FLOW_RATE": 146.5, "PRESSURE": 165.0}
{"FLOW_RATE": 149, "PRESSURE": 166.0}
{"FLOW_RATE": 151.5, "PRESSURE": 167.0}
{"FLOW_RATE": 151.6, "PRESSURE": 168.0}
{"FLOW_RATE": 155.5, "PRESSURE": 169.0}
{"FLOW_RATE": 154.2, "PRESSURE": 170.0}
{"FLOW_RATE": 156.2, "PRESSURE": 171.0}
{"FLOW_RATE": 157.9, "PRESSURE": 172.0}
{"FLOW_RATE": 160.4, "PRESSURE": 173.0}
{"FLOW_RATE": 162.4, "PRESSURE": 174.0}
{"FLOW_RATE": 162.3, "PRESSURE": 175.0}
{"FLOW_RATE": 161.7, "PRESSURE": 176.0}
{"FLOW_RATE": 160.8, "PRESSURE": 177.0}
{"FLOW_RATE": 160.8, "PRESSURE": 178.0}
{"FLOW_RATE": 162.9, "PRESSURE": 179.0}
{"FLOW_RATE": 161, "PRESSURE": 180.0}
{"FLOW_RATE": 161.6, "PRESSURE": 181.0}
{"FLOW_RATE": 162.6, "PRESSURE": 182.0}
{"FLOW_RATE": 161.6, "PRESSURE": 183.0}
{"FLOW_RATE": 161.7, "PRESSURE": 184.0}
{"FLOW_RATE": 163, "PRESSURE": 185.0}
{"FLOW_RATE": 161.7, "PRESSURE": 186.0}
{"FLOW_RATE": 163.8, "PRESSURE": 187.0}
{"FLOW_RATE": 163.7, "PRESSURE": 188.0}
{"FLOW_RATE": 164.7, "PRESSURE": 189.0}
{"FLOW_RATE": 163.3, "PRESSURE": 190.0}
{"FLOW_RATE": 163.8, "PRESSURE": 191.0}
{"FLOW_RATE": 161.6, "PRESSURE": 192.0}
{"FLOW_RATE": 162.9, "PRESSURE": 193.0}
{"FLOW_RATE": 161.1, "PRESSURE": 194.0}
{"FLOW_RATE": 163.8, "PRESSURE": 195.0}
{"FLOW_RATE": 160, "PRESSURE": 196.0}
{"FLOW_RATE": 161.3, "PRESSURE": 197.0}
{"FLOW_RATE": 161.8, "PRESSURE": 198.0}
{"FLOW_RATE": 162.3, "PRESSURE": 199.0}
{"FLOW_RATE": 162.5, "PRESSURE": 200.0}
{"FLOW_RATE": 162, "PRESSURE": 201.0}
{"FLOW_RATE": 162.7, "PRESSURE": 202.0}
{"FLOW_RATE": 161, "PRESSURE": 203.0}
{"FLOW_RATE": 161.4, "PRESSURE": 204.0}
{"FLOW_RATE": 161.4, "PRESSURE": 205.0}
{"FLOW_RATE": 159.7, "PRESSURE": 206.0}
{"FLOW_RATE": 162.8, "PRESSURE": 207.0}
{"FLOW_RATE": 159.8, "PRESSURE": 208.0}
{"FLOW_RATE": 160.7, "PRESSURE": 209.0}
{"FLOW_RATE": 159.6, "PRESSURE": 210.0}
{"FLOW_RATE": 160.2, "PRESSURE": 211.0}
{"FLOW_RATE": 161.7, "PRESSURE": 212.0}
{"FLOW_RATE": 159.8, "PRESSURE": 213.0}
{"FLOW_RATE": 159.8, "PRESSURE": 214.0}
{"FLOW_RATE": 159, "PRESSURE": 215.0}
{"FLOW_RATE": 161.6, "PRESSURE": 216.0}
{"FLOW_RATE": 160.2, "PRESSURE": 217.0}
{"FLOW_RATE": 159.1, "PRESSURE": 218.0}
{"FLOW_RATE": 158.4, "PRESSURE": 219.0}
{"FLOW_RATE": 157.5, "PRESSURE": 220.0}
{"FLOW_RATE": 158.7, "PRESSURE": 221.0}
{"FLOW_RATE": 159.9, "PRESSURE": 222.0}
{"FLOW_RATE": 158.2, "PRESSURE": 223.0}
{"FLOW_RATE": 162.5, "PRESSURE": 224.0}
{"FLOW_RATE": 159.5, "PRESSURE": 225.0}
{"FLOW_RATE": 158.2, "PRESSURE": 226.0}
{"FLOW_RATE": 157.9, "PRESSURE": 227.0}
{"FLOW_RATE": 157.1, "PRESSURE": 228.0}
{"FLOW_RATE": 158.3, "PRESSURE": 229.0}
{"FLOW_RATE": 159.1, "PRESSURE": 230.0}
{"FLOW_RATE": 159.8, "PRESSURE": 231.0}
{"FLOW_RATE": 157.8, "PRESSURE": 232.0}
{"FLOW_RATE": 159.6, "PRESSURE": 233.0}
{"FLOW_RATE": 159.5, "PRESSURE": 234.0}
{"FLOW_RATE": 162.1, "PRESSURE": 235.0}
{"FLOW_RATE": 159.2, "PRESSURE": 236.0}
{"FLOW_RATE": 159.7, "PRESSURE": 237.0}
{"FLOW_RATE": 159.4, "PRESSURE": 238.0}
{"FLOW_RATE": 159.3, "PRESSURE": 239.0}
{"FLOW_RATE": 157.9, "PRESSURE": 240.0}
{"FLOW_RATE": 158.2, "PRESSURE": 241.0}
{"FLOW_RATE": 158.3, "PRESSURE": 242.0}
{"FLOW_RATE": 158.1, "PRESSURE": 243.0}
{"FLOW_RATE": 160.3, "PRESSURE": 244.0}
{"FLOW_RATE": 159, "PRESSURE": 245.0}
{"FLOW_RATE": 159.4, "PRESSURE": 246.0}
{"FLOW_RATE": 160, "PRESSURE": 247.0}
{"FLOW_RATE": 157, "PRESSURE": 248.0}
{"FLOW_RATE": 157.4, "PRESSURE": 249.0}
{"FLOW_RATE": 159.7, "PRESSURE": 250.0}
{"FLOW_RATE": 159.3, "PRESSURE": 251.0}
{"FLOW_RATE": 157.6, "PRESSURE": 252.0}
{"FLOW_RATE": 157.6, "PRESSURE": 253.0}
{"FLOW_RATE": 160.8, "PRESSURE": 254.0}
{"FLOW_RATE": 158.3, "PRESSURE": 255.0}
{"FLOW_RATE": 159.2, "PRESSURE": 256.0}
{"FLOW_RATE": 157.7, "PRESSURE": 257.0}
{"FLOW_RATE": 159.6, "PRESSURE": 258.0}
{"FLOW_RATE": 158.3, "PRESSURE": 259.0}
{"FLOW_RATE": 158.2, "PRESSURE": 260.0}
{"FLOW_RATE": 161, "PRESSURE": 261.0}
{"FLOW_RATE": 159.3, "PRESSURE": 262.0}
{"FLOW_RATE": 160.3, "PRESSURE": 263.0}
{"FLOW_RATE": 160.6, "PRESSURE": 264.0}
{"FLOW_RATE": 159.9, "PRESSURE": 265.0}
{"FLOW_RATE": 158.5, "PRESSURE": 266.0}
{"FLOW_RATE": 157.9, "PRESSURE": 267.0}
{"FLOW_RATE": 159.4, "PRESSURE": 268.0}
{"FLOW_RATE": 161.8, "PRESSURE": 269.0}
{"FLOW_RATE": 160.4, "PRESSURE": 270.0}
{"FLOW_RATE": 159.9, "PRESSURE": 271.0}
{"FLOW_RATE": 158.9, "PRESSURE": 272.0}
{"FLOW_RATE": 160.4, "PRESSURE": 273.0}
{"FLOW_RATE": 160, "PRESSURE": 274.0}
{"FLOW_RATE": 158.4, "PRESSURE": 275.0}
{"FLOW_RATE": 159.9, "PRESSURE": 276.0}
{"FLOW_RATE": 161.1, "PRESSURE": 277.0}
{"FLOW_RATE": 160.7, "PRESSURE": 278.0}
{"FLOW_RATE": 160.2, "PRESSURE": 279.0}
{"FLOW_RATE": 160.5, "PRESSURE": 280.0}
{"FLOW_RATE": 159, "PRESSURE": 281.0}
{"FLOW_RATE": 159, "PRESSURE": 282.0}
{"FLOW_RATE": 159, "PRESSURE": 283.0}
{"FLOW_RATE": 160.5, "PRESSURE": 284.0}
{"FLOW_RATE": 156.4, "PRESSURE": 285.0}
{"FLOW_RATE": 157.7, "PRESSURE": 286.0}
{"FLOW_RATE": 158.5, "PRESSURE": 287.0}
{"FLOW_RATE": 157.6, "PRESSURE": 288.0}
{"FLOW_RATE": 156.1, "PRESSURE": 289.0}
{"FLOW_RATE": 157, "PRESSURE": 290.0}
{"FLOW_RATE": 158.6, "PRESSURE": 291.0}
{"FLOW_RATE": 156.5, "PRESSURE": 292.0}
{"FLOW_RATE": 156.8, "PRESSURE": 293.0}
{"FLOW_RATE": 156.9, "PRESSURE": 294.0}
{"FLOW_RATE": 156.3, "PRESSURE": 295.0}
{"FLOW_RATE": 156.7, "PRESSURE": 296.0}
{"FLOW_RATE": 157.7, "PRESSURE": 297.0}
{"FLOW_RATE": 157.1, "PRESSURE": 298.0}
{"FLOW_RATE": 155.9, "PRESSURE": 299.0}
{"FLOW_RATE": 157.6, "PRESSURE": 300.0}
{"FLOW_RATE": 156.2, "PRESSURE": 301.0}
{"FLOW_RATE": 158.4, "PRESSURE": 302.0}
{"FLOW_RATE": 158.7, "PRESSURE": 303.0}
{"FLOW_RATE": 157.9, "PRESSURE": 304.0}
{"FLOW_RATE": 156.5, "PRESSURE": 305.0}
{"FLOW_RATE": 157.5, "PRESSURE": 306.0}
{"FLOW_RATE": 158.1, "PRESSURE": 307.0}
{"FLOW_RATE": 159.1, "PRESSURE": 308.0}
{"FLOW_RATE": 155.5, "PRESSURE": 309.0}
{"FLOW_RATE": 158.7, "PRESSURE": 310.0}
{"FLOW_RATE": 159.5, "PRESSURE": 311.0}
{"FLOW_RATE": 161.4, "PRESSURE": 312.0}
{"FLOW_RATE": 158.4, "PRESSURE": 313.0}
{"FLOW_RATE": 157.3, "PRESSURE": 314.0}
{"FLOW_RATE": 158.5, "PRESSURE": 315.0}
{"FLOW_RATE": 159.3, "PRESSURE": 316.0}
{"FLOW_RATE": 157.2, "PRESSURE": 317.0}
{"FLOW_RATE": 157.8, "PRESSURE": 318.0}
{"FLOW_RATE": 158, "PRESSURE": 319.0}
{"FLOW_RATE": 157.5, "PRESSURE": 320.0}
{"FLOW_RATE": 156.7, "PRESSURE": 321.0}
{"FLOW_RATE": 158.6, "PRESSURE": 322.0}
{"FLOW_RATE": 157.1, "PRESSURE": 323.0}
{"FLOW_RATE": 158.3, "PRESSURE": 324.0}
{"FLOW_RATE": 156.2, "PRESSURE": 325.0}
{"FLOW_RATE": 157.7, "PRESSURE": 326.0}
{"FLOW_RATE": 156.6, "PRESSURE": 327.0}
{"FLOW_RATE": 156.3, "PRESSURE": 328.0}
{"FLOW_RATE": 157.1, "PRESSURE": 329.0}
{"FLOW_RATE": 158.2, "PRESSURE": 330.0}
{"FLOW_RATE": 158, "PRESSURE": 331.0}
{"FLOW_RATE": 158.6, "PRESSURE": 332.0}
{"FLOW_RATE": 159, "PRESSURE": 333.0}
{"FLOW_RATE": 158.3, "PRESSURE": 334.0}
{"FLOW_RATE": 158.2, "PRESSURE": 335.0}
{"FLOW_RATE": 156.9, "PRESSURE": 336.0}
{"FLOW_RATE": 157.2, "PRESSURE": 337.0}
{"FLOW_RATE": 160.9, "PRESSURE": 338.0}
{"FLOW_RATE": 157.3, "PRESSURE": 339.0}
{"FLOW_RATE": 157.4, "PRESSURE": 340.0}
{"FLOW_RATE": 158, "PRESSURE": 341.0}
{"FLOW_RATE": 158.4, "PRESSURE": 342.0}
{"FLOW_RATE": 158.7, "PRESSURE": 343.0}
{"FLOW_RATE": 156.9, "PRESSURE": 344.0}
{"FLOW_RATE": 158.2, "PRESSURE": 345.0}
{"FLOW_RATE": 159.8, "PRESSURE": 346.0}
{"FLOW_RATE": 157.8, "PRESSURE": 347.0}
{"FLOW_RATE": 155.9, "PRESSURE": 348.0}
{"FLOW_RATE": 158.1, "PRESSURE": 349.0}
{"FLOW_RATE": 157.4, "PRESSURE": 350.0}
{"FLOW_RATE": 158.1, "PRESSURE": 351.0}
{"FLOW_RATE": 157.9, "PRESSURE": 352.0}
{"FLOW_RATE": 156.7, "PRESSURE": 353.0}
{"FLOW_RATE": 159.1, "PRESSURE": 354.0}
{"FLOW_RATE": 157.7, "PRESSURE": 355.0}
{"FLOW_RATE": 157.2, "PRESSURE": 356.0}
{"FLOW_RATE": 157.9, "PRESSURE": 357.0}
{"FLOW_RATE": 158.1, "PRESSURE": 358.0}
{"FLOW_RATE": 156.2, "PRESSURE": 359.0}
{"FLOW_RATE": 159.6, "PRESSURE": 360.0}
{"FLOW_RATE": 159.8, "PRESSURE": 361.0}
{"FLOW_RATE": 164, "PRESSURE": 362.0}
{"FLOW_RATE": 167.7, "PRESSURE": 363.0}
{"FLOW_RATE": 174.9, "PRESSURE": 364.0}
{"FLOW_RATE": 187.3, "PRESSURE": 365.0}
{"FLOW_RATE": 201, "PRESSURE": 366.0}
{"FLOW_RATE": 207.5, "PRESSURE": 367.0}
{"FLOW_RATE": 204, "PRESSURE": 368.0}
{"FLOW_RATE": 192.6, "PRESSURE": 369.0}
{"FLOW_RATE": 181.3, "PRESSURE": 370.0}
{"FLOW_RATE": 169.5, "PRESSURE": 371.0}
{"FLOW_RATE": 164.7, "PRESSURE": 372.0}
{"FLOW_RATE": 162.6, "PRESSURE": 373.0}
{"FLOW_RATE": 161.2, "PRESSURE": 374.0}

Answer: 1.01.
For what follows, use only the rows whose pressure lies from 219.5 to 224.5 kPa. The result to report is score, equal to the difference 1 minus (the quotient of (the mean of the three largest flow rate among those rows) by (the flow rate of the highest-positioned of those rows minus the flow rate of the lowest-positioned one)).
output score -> -31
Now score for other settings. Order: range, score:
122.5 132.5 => -22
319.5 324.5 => -197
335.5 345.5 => -122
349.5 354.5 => -92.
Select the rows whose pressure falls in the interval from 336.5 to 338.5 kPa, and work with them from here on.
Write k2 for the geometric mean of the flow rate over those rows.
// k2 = 159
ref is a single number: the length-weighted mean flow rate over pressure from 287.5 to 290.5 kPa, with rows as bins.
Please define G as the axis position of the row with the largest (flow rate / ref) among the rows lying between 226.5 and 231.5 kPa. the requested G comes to 231.0 kPa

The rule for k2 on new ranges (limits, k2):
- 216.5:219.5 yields 159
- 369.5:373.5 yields 169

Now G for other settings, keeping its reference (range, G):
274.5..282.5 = 277.0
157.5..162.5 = 162.0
